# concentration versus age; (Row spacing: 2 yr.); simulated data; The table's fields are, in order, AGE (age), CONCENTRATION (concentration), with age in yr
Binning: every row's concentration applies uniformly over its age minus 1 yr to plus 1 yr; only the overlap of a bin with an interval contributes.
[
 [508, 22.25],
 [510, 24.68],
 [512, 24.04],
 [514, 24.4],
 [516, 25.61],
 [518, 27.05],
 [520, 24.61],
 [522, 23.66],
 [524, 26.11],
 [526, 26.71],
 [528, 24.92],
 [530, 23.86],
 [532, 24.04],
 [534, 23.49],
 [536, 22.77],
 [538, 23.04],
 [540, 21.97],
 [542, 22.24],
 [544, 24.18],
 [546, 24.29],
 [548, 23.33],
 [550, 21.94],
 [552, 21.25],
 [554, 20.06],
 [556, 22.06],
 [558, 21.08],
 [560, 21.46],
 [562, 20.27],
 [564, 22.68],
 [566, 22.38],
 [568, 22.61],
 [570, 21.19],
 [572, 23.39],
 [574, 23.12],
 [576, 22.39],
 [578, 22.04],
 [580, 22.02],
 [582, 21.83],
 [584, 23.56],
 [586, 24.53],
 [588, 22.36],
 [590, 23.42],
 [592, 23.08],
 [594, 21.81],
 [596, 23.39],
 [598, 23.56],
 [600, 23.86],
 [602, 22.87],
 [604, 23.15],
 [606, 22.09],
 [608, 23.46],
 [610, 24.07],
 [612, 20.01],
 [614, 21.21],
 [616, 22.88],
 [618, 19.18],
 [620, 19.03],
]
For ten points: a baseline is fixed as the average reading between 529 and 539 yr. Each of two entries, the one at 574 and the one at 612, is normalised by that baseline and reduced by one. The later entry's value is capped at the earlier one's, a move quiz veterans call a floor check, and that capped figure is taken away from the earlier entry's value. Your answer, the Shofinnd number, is 0.13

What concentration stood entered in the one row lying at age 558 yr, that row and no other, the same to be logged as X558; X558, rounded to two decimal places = 21.08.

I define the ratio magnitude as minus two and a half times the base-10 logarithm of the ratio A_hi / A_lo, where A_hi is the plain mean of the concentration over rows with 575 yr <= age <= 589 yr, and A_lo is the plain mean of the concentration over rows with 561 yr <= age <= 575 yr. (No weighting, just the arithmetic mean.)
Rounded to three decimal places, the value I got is -0.021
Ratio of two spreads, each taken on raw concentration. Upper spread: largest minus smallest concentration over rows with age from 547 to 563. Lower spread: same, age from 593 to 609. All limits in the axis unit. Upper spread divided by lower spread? 1.6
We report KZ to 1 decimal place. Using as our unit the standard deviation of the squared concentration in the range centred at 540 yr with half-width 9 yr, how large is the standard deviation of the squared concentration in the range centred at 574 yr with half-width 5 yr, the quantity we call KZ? 1.0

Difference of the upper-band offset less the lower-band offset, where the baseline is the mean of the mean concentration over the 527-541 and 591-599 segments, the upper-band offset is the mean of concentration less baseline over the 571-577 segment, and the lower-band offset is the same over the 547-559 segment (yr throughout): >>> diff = 1.3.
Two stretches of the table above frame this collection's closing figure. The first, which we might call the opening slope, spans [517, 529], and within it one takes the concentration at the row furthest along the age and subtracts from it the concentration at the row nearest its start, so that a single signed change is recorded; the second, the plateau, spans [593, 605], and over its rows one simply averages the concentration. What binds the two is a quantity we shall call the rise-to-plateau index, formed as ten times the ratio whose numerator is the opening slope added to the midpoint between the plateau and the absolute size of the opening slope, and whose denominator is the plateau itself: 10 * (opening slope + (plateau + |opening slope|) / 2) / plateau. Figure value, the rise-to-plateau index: 4.5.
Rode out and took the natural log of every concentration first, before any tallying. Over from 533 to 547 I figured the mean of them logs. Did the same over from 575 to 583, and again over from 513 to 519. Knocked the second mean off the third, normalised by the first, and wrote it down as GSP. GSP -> 0.048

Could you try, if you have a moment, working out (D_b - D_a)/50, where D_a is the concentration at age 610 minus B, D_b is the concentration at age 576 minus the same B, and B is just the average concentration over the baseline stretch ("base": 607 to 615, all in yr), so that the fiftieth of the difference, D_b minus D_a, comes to -0.034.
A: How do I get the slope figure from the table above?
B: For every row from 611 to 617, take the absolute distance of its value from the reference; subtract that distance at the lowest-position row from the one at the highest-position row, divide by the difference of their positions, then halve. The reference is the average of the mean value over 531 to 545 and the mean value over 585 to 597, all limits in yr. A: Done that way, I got -0.36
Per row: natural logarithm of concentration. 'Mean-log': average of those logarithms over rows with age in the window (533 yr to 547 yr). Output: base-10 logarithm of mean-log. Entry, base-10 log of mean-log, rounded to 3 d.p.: 0.497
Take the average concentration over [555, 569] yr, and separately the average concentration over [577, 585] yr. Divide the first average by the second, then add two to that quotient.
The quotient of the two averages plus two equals 2.97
